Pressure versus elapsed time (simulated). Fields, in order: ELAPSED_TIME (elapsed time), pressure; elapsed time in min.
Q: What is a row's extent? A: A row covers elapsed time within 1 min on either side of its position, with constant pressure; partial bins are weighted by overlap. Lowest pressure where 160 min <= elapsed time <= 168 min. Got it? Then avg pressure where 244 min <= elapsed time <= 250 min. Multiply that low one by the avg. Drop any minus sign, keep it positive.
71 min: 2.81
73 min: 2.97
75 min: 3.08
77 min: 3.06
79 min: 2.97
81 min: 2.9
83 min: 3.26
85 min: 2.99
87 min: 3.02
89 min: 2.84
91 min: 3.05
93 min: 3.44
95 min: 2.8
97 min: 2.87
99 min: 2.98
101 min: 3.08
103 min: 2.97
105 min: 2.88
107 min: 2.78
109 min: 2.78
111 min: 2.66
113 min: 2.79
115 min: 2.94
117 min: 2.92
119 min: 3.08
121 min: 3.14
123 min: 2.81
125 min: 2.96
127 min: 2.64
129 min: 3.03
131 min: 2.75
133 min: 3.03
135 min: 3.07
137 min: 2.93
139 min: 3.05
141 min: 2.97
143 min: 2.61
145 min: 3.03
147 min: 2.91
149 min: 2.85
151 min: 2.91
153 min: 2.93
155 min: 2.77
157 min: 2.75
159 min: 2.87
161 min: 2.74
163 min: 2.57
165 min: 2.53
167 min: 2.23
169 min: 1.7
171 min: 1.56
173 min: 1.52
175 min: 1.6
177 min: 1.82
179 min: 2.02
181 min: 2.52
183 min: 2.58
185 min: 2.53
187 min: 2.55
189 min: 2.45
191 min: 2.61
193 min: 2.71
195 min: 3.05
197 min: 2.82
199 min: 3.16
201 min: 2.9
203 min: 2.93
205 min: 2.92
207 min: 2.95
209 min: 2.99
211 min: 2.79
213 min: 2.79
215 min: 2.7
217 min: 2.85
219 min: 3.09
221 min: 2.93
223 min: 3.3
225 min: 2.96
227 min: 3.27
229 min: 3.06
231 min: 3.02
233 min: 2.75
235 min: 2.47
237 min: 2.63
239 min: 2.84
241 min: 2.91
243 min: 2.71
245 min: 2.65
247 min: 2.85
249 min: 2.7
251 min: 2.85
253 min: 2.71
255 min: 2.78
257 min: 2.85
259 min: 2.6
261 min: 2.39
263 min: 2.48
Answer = 6.10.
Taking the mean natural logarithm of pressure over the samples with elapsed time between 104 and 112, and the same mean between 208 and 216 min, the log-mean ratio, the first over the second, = 0.986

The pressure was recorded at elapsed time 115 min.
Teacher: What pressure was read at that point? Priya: 2.94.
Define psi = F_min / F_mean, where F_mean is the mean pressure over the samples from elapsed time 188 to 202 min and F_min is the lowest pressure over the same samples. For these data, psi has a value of 0.87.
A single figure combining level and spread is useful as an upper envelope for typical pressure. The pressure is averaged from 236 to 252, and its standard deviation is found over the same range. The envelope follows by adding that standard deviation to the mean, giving 2.87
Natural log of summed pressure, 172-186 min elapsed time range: 2.7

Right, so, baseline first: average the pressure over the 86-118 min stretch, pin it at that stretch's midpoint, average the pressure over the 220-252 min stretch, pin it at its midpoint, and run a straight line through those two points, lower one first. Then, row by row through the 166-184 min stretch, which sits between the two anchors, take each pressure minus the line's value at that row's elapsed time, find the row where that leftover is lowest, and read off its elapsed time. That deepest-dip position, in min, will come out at 173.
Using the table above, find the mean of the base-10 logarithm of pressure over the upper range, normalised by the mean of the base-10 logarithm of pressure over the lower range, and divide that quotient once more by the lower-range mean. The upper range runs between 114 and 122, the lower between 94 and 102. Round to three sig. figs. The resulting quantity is 2.20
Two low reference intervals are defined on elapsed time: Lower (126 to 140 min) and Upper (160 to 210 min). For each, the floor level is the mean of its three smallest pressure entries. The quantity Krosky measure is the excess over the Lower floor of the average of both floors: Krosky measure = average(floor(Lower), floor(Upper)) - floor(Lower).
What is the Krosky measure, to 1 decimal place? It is -0.6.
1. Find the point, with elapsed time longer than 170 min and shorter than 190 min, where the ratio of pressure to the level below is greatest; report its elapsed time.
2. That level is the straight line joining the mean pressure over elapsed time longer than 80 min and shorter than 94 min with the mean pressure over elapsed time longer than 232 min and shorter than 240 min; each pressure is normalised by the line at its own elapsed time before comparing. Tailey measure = 183 min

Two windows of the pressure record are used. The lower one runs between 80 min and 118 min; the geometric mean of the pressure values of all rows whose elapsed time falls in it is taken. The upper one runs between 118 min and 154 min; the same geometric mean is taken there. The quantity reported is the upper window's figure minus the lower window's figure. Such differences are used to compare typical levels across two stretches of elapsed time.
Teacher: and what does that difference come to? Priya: -0.02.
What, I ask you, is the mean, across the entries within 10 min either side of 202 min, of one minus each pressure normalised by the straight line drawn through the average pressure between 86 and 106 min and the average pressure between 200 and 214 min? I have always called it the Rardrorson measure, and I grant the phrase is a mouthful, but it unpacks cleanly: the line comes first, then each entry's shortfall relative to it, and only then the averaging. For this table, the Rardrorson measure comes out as -0.008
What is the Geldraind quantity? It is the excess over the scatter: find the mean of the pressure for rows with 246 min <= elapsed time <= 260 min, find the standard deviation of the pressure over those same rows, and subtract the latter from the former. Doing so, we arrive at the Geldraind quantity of 2.67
